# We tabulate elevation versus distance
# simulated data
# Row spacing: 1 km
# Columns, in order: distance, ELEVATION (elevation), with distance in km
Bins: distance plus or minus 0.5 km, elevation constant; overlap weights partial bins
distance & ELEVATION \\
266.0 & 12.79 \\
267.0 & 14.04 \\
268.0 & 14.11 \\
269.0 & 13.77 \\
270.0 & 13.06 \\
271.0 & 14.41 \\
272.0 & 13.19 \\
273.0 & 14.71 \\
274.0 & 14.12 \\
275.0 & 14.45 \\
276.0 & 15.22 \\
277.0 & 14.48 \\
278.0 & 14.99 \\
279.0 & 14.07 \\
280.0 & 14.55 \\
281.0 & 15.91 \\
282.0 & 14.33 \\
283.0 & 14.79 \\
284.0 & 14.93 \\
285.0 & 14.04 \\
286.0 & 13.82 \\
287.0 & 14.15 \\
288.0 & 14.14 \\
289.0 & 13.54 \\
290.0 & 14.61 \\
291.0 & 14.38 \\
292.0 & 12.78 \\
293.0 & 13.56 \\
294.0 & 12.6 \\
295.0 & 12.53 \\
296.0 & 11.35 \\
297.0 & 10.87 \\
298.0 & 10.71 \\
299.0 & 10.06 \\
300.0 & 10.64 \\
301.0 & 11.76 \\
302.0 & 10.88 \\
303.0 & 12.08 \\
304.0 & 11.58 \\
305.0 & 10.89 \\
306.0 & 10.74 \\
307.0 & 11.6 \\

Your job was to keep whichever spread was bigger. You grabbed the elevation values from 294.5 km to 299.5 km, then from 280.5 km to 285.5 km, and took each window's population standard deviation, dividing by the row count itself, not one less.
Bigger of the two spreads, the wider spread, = 0.82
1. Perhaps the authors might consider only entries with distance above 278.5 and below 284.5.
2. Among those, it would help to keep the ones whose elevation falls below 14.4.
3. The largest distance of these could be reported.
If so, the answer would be 282.0 km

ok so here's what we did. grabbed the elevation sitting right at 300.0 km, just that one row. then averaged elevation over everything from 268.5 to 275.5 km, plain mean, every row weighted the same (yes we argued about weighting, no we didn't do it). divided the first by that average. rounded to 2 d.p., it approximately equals 0.76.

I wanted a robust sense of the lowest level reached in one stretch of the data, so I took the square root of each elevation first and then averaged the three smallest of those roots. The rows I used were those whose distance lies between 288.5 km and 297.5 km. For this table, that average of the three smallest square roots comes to 3.40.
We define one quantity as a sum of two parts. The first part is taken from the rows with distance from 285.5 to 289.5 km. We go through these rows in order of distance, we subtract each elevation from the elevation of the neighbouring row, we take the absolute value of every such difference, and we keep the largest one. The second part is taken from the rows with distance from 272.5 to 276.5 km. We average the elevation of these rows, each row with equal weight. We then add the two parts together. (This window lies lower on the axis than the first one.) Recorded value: 15.2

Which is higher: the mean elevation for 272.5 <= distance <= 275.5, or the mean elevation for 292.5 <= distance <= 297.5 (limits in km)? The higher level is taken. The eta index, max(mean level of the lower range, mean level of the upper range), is 14.4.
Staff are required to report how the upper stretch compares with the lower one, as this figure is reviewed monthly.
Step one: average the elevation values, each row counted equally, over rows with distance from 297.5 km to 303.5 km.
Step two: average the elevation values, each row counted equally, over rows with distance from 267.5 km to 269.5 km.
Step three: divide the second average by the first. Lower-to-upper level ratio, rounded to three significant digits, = 1.26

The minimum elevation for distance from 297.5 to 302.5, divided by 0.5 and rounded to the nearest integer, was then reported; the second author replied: 20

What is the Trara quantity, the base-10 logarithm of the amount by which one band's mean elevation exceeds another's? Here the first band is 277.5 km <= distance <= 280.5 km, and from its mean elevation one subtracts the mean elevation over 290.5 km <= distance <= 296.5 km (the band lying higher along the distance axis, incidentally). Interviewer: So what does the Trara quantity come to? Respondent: 0.22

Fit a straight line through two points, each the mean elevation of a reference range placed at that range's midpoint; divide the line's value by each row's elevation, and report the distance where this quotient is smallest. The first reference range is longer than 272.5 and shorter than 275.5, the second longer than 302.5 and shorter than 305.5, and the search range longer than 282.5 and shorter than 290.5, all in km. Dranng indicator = 290.0 km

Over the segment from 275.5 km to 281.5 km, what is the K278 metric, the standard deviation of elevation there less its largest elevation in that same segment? -15.3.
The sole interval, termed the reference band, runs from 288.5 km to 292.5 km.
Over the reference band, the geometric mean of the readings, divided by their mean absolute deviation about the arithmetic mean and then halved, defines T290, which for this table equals 10.3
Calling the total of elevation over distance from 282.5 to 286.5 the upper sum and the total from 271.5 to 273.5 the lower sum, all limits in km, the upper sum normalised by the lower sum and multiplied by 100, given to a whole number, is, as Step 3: 206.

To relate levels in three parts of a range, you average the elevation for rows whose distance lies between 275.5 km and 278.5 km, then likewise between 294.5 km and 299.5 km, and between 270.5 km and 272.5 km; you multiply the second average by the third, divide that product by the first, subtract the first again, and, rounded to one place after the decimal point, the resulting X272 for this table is -4.6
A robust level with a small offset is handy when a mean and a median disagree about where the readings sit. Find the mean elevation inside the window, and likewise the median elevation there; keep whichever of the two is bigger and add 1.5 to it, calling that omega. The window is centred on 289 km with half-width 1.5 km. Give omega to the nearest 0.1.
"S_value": 15.6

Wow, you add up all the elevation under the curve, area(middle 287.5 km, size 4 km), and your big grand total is 56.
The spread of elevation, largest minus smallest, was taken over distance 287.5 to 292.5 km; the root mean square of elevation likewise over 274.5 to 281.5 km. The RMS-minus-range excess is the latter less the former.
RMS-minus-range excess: 13.0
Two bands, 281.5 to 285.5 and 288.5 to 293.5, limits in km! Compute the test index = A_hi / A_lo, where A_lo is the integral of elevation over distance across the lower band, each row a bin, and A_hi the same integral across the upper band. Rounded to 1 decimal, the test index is 1.2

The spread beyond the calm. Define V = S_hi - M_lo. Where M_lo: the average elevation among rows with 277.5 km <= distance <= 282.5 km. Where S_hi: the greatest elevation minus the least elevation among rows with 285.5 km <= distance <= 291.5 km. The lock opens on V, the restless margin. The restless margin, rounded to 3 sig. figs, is -13.7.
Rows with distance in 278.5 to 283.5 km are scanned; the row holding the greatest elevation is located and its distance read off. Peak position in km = 281.0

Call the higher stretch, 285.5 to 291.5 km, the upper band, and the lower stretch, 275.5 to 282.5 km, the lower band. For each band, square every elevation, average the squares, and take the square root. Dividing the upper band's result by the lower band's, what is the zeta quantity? 0.953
